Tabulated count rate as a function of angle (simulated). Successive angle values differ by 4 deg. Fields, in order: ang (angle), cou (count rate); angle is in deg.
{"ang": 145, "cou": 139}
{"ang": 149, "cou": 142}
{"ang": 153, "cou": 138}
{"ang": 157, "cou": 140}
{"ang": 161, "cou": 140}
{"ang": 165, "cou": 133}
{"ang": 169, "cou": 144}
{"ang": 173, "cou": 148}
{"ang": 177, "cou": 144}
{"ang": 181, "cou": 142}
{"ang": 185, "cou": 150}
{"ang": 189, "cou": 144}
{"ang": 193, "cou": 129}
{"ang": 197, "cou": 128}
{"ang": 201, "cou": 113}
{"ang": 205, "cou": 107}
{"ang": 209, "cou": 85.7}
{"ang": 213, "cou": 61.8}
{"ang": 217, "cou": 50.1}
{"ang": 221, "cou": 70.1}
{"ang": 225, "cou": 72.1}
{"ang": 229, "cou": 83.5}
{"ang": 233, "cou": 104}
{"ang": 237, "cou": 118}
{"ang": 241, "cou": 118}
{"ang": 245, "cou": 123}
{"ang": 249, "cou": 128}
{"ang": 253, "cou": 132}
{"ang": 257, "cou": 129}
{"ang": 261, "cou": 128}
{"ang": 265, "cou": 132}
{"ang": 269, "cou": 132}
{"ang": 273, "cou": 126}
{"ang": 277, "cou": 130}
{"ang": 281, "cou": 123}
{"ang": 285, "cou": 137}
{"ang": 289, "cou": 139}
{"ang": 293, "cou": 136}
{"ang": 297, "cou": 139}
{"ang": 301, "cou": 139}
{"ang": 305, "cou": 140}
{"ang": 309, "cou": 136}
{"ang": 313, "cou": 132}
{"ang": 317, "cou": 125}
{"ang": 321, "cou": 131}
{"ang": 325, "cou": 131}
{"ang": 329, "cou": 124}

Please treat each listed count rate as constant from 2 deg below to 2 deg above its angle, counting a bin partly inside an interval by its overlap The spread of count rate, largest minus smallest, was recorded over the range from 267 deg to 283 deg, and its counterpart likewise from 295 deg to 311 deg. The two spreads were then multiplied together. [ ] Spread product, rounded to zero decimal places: 36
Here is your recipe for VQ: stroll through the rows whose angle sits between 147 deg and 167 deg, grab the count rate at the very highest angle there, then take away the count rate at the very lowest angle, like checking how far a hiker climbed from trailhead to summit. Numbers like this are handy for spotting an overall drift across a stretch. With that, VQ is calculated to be -9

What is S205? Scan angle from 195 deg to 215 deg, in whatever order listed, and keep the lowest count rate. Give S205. 61.8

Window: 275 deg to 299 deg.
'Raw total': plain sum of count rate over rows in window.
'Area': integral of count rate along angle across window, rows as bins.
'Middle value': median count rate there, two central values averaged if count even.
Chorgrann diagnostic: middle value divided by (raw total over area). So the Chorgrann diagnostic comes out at 546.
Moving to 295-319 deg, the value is 550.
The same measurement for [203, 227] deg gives 284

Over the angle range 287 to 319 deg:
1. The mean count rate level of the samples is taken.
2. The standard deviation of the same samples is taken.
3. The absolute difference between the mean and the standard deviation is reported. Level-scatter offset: 131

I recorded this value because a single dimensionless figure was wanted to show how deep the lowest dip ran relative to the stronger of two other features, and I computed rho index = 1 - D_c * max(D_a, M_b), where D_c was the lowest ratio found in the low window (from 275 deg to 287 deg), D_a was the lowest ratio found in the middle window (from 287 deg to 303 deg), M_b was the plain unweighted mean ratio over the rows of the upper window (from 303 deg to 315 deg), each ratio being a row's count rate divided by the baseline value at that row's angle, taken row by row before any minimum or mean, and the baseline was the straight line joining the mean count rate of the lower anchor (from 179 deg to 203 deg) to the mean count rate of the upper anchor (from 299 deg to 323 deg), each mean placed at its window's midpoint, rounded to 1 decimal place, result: 0.1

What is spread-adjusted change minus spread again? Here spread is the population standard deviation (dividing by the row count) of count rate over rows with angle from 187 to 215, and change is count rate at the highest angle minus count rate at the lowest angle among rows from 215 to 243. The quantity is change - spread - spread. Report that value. 16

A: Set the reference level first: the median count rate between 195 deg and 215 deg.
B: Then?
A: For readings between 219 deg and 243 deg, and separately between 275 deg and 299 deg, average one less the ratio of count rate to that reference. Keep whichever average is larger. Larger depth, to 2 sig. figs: 0.12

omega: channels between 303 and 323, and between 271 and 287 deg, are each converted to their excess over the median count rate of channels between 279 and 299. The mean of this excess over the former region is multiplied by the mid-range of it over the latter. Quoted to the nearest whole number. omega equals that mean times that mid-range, 29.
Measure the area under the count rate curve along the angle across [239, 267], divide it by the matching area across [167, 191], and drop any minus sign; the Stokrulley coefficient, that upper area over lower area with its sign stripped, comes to 1.02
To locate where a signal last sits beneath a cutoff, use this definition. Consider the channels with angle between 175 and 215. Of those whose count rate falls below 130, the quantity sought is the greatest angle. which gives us 213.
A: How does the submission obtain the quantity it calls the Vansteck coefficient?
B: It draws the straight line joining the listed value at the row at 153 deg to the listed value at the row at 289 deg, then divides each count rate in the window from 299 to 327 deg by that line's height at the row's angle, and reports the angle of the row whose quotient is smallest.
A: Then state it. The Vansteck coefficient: 317 deg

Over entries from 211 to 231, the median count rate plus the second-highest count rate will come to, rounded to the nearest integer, 142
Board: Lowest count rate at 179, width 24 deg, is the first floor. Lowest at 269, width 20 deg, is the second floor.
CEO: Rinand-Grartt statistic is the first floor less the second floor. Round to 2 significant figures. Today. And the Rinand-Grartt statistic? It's 16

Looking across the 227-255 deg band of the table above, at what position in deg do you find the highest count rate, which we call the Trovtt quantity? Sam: 253 deg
